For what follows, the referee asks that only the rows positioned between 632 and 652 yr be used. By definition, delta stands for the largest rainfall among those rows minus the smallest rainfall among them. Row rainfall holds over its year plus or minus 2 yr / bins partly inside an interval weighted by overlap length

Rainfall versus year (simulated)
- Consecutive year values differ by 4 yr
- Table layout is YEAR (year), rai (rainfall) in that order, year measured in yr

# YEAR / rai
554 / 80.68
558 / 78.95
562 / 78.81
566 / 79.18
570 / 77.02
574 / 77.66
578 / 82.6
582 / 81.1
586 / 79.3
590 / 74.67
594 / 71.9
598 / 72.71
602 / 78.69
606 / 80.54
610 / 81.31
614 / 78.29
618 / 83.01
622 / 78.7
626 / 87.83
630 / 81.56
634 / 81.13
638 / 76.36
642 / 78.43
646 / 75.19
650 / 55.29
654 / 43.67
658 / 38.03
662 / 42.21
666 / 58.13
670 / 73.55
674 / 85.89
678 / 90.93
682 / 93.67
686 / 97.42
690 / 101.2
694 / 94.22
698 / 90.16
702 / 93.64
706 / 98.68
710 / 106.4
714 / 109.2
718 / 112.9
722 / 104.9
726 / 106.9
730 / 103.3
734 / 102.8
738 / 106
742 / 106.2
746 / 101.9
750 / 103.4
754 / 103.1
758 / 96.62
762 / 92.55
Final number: 26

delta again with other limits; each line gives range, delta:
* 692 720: 23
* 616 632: 9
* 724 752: 5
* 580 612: 9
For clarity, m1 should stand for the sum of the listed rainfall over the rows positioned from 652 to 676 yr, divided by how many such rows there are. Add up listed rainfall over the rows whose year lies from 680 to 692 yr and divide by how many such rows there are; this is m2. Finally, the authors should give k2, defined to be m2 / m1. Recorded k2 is 1.71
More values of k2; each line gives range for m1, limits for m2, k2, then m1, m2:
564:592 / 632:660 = 0.81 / 79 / 64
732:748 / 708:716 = 1.03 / 104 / 108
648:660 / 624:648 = 1.75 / 46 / 80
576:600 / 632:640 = 1.02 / 77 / 79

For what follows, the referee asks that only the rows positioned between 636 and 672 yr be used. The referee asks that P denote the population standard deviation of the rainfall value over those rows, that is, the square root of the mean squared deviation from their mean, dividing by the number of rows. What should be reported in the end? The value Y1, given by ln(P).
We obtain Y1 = 2.7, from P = 15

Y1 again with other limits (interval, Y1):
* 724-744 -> 0.5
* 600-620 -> 0.6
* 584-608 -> 1.2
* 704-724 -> 1.6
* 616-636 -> 1.1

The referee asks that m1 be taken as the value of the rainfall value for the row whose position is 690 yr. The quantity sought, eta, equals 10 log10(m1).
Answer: 20.1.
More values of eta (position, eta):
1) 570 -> 18.9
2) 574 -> 18.9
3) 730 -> 20.1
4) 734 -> 20.1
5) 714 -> 20.4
